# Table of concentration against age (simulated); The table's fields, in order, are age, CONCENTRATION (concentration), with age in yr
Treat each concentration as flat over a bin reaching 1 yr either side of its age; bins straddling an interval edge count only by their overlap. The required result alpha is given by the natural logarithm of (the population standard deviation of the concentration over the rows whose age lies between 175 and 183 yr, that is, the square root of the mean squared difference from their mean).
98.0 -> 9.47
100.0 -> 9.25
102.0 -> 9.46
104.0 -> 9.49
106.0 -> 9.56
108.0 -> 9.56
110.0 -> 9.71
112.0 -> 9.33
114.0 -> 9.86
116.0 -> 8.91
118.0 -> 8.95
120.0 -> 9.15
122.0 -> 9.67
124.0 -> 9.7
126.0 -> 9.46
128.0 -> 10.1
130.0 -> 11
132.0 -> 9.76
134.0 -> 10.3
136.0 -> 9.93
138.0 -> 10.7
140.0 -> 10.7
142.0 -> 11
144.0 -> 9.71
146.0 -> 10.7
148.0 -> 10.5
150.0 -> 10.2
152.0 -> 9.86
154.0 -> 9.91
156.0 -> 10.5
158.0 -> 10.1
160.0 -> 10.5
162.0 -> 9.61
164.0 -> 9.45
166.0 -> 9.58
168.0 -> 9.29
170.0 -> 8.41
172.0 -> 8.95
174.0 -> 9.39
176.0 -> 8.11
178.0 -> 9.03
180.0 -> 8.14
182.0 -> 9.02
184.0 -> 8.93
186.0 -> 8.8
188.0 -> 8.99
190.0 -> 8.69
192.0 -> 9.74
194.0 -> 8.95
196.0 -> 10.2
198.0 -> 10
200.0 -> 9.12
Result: -0.8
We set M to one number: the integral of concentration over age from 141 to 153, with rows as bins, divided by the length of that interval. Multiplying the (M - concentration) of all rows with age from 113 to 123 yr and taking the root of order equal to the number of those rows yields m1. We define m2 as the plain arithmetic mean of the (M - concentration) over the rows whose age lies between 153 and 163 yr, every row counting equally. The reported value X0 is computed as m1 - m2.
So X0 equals 0.7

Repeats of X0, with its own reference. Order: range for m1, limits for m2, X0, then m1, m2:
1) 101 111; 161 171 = -0.3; 0.8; 1.1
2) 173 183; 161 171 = 0.4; 1.5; 1.1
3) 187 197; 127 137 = 0.6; 0.7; 0.1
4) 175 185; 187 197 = 0.6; 1.6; 1.0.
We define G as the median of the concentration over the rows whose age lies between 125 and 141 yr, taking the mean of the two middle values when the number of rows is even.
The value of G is 10.2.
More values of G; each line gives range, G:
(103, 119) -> 9.5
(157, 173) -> 9.5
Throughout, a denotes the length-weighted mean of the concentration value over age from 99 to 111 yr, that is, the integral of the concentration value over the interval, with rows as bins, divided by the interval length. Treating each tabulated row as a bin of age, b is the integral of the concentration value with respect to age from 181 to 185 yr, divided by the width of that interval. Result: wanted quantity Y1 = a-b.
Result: 0.5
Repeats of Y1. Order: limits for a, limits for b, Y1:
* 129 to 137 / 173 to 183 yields 1.5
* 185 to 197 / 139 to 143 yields -1.6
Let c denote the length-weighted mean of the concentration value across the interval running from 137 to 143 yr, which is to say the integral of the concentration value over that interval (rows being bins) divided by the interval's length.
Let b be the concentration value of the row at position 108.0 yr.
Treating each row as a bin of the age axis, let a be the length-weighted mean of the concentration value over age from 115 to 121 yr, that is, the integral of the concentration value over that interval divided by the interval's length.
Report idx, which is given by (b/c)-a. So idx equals -8.1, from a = 9.0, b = 9.56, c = 10.8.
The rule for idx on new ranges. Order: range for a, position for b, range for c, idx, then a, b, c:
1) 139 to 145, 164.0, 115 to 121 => -9.4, 10.5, 9.45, 9.0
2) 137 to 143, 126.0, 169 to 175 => -9.7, 10.8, 9.46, 8.9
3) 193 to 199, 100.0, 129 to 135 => -8.8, 9.7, 9.25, 10.4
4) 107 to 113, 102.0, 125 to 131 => -8.6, 9.5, 9.46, 10.2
